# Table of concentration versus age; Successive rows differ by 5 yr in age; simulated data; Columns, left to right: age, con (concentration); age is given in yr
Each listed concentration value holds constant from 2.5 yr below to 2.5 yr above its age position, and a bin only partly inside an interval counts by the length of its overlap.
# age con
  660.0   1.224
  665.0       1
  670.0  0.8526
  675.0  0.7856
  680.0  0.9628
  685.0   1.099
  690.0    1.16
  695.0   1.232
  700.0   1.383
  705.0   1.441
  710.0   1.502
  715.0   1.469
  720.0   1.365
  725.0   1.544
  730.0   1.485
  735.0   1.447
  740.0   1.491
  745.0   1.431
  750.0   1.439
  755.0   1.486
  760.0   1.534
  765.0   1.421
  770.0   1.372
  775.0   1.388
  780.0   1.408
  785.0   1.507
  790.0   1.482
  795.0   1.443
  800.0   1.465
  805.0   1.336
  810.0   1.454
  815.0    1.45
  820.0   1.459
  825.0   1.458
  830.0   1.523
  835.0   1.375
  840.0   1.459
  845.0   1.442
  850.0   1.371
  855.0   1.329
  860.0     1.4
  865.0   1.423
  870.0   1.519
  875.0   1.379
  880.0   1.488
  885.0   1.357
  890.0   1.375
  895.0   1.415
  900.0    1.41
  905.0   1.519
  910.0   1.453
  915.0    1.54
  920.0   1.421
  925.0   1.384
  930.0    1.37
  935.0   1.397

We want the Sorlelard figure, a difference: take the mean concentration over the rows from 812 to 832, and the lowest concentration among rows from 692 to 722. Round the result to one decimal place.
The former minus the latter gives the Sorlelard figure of 0.2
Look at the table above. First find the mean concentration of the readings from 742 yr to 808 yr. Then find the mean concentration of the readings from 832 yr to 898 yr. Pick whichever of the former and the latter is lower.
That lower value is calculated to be 1.41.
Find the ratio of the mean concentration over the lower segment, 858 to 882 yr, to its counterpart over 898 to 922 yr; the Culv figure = 0.98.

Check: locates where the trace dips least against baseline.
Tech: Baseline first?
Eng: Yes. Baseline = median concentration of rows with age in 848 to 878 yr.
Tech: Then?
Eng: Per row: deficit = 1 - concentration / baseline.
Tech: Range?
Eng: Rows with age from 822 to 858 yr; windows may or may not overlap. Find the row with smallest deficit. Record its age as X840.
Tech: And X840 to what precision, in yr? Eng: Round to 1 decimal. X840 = 830.0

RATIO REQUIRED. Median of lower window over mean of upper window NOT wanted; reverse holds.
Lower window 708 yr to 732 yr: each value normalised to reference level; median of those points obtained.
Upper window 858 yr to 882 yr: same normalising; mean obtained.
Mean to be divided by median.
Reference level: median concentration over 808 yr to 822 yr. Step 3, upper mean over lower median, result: 0.97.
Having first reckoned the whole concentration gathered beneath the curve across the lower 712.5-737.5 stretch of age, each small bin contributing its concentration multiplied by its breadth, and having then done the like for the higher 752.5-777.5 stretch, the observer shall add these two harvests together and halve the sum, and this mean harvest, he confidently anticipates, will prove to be 36.3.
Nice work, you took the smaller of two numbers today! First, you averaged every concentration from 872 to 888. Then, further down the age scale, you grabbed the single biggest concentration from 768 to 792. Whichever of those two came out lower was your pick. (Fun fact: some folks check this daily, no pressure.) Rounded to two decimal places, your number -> 1.41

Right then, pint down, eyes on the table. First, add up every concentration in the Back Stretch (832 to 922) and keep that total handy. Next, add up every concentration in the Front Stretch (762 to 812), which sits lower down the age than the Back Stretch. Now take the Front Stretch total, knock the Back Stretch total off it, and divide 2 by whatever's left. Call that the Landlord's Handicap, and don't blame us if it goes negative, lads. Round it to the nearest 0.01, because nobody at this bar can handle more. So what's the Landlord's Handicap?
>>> -0.18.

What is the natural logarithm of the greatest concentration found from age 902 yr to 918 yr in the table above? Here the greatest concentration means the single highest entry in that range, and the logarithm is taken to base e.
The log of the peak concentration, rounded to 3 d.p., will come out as 0.432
